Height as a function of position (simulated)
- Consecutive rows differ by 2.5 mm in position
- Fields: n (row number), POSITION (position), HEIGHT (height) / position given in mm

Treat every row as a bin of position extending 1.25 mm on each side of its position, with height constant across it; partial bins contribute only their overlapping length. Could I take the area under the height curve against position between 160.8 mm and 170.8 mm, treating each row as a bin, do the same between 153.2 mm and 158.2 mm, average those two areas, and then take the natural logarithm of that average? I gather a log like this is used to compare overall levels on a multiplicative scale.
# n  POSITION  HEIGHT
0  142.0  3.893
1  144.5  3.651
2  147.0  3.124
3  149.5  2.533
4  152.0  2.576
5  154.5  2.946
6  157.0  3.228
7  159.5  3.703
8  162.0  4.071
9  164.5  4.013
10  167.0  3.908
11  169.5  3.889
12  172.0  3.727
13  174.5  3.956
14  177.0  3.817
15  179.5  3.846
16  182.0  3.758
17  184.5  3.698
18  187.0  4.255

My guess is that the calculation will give 3.3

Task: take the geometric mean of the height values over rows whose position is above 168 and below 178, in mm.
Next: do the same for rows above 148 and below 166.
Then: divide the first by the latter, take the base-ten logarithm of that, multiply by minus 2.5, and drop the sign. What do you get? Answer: 0.19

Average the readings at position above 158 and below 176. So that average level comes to 3.9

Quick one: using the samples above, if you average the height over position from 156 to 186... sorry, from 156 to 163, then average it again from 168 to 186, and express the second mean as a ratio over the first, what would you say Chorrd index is 1.04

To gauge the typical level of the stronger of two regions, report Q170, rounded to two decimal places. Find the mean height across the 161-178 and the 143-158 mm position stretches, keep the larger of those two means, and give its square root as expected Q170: 1.98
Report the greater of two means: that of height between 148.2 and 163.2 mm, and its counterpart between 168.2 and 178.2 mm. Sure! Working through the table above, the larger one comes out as 3.85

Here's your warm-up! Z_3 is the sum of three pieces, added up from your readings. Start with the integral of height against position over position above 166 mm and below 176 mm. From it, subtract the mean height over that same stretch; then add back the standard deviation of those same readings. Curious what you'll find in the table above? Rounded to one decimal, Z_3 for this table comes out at 34.9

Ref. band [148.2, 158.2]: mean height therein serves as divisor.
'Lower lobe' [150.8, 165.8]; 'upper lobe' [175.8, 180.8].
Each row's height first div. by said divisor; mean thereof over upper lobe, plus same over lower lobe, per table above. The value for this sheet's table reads 2.57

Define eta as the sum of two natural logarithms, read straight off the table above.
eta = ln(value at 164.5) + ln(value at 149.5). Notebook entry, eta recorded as 2.32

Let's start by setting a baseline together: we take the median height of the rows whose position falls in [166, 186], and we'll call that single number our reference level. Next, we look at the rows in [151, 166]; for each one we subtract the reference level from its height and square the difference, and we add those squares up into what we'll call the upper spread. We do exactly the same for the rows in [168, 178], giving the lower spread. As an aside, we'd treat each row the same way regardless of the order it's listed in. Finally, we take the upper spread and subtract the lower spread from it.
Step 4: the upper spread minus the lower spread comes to 2.8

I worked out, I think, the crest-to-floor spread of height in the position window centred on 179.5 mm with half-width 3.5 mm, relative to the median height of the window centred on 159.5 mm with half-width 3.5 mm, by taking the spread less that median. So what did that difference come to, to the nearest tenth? -3.6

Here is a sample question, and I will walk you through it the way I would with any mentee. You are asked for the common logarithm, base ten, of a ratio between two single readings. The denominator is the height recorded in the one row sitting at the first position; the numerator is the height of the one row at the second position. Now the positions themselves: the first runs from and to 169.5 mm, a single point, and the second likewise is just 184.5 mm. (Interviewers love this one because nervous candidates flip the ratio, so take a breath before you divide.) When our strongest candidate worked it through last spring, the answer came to -0.022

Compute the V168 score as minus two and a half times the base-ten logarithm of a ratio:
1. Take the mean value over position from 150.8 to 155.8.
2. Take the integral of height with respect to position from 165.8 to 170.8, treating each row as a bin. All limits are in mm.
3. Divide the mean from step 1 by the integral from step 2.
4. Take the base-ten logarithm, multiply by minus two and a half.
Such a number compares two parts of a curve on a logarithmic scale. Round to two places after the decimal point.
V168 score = 2.12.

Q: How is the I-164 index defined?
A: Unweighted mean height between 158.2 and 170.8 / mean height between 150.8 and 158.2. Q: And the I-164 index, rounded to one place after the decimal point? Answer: 1.3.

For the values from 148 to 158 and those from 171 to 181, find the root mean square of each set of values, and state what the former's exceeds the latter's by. -1.0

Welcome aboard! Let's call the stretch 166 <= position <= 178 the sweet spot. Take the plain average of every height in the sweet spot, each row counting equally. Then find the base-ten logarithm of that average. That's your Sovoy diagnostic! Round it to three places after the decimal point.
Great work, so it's 0.587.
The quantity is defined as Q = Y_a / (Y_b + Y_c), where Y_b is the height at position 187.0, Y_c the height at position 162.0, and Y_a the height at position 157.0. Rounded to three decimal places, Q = 0.388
